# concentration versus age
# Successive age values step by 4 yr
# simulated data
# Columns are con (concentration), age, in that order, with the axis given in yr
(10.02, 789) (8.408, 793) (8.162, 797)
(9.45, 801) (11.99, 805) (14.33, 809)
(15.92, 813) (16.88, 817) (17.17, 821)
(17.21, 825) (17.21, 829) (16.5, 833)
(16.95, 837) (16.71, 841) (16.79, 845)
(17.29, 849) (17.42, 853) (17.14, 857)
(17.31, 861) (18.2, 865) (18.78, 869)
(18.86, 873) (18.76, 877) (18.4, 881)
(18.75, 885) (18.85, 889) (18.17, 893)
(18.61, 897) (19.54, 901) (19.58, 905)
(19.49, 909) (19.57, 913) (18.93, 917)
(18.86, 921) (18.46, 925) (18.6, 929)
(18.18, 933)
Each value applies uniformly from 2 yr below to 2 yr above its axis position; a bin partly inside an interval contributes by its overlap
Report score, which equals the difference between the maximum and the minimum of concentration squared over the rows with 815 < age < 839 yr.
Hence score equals 24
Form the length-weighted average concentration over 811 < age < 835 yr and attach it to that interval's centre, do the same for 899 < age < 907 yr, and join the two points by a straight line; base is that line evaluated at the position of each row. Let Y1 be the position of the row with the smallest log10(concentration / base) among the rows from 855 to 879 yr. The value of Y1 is 857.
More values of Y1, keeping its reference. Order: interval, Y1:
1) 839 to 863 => 857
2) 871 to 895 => 893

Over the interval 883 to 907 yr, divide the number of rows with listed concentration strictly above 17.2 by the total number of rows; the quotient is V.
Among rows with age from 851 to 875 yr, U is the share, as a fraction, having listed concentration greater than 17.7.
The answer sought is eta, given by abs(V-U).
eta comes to 0.5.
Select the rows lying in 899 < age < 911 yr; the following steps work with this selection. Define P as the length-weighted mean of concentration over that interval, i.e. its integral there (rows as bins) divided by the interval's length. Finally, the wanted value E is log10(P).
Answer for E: 1.29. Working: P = 20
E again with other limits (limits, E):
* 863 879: 1.27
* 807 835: 1.22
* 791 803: 0.94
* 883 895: 1.27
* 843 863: 1.24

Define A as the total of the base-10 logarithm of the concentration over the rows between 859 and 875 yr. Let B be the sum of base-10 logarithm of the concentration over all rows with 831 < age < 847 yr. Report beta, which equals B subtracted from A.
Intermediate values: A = 5.05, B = 4.89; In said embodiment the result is 0.15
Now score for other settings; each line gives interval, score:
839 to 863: 24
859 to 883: 56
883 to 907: 53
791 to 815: 187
